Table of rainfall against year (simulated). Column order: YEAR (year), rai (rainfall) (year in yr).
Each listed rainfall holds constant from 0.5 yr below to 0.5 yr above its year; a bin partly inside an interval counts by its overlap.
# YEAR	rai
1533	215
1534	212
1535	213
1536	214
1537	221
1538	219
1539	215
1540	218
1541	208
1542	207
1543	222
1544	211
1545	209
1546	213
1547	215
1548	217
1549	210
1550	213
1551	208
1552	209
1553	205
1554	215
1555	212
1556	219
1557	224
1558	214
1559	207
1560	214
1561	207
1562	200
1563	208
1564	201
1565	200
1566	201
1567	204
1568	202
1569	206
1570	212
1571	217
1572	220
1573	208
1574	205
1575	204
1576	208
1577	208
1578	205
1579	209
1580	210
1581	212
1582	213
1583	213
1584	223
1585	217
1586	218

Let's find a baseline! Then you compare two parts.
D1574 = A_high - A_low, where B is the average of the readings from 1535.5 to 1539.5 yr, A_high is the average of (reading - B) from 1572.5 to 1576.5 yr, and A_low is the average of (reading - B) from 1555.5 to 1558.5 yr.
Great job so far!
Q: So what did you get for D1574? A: -13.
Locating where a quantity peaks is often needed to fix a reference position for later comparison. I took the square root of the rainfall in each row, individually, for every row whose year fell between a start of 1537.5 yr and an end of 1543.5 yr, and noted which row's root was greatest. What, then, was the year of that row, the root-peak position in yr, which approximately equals 1543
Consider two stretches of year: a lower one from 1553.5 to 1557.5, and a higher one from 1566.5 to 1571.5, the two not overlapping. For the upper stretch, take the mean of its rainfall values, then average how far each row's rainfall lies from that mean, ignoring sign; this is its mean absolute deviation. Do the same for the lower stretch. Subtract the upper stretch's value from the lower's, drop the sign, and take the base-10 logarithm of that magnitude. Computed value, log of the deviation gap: 0.0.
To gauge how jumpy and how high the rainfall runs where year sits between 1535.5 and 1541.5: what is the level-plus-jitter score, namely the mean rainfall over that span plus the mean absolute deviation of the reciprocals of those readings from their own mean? 216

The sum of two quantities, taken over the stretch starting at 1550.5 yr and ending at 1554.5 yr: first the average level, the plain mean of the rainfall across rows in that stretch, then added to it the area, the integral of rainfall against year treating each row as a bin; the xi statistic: 1046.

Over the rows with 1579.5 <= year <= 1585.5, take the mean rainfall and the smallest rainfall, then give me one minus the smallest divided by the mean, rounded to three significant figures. 0.0217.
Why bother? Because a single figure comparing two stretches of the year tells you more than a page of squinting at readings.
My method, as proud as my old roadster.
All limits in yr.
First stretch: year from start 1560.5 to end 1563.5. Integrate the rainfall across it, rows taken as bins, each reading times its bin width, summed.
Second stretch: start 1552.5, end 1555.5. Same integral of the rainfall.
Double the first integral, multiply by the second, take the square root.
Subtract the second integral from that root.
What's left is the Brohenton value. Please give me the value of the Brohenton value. 250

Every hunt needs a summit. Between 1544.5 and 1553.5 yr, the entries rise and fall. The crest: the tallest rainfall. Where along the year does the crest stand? 1548 yr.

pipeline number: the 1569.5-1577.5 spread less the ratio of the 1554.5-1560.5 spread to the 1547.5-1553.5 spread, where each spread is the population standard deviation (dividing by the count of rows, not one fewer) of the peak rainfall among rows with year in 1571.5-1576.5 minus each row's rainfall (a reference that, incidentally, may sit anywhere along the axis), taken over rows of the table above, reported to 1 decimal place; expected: 3.9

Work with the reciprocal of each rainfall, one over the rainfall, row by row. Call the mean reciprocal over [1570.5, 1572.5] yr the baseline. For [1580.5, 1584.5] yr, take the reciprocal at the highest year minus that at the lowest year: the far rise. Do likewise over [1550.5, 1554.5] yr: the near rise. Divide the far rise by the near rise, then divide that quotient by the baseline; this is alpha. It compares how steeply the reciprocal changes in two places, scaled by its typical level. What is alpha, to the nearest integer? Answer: 325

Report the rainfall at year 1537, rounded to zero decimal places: 221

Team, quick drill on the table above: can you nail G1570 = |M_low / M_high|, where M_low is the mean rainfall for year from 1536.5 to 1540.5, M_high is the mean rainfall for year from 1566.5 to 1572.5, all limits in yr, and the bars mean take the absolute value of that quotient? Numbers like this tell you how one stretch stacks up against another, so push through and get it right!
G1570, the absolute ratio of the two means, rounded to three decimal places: 1.038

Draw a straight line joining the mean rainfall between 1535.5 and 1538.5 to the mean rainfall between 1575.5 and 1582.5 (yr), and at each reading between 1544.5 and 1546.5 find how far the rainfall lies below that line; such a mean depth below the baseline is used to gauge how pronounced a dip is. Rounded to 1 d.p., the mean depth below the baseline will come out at 5.2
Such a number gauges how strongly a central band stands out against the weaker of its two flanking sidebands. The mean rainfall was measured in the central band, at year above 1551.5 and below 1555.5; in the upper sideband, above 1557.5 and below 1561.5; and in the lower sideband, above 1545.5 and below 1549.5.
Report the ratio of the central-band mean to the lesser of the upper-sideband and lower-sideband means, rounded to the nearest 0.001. 0.999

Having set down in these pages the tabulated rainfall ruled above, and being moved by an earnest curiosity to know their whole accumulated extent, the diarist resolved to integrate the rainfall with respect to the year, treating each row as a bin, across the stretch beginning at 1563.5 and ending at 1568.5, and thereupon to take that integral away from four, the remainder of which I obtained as -1004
